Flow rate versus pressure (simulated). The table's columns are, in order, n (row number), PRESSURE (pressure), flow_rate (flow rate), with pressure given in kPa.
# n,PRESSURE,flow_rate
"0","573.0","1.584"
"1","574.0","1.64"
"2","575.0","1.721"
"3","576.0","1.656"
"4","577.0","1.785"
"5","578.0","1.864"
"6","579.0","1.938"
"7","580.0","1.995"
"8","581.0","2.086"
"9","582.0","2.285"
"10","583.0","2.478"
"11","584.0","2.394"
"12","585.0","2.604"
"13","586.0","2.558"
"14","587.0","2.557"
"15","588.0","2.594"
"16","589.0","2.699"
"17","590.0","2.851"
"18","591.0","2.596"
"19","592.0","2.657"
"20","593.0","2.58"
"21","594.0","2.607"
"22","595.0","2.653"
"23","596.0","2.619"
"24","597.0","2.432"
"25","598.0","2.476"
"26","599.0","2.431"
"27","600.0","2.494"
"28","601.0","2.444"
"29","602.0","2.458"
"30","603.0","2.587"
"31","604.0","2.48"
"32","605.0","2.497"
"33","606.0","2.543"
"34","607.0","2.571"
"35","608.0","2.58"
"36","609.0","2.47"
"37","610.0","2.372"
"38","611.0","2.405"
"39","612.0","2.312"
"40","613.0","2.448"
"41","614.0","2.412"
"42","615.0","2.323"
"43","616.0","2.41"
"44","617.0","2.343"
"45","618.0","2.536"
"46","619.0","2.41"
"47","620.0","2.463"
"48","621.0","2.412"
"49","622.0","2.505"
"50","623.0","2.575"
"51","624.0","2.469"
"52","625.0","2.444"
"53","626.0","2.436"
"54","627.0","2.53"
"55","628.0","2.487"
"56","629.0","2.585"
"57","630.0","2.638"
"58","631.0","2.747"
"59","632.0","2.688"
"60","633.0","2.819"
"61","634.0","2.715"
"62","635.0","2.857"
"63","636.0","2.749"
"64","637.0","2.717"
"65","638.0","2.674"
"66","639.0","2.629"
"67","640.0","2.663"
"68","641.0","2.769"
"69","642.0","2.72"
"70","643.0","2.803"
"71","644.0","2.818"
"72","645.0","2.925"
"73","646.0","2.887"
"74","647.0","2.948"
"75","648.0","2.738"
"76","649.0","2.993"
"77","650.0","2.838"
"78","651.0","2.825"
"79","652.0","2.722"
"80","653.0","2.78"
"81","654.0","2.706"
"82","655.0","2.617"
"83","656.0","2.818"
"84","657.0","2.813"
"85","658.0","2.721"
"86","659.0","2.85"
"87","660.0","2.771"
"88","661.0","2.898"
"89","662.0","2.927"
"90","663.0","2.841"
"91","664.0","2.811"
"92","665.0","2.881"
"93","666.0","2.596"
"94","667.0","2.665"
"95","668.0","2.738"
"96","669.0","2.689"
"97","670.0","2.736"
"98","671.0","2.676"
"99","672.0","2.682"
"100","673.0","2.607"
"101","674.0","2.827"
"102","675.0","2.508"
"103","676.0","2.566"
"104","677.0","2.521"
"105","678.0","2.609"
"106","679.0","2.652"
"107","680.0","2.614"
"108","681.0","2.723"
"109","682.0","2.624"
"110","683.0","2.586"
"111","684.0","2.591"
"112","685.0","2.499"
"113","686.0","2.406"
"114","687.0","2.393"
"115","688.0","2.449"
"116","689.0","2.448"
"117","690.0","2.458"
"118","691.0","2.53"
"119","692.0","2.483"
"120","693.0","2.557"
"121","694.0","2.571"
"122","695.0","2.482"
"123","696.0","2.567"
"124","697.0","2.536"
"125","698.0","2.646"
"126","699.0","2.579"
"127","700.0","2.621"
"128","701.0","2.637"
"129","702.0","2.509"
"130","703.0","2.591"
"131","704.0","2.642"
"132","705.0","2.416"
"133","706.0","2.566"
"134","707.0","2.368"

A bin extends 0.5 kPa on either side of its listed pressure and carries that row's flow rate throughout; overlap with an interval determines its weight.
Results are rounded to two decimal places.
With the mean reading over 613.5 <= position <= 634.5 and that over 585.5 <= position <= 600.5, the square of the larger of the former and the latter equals 6.69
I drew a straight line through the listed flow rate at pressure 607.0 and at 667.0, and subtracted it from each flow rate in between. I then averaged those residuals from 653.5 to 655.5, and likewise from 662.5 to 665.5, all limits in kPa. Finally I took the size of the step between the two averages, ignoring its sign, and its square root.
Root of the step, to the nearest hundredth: 0.41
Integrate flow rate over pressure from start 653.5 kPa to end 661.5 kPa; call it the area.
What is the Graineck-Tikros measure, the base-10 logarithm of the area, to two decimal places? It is 1.35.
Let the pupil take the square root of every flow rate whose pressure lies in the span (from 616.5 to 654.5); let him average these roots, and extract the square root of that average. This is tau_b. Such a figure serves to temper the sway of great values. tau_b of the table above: 1.278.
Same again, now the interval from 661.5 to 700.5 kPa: 1.271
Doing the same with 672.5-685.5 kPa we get 1.271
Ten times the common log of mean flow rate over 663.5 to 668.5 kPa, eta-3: 4.37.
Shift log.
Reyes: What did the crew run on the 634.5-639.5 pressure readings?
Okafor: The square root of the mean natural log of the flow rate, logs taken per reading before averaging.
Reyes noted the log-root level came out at 1.00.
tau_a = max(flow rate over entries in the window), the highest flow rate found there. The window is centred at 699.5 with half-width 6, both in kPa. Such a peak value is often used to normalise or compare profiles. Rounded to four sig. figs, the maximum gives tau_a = 2.646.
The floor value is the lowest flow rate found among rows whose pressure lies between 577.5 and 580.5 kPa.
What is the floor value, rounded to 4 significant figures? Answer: 1.864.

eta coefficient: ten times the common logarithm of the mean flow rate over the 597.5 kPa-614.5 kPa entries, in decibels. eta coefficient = 3.9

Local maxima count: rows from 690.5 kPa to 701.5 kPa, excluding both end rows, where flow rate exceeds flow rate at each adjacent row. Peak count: 3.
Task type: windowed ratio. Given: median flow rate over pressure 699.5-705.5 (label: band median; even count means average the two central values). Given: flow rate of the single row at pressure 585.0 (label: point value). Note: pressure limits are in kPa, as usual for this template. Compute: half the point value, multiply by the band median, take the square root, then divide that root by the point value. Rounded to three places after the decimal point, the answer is 0.707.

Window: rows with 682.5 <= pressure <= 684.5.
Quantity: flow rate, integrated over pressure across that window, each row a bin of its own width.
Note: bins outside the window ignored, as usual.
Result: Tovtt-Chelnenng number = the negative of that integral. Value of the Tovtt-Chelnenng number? -5.18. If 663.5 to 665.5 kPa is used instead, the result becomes -5.69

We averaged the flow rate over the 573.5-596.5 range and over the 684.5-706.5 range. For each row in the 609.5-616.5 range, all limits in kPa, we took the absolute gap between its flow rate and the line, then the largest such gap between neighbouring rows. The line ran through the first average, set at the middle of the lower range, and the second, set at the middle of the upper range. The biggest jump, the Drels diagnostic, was 0.038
